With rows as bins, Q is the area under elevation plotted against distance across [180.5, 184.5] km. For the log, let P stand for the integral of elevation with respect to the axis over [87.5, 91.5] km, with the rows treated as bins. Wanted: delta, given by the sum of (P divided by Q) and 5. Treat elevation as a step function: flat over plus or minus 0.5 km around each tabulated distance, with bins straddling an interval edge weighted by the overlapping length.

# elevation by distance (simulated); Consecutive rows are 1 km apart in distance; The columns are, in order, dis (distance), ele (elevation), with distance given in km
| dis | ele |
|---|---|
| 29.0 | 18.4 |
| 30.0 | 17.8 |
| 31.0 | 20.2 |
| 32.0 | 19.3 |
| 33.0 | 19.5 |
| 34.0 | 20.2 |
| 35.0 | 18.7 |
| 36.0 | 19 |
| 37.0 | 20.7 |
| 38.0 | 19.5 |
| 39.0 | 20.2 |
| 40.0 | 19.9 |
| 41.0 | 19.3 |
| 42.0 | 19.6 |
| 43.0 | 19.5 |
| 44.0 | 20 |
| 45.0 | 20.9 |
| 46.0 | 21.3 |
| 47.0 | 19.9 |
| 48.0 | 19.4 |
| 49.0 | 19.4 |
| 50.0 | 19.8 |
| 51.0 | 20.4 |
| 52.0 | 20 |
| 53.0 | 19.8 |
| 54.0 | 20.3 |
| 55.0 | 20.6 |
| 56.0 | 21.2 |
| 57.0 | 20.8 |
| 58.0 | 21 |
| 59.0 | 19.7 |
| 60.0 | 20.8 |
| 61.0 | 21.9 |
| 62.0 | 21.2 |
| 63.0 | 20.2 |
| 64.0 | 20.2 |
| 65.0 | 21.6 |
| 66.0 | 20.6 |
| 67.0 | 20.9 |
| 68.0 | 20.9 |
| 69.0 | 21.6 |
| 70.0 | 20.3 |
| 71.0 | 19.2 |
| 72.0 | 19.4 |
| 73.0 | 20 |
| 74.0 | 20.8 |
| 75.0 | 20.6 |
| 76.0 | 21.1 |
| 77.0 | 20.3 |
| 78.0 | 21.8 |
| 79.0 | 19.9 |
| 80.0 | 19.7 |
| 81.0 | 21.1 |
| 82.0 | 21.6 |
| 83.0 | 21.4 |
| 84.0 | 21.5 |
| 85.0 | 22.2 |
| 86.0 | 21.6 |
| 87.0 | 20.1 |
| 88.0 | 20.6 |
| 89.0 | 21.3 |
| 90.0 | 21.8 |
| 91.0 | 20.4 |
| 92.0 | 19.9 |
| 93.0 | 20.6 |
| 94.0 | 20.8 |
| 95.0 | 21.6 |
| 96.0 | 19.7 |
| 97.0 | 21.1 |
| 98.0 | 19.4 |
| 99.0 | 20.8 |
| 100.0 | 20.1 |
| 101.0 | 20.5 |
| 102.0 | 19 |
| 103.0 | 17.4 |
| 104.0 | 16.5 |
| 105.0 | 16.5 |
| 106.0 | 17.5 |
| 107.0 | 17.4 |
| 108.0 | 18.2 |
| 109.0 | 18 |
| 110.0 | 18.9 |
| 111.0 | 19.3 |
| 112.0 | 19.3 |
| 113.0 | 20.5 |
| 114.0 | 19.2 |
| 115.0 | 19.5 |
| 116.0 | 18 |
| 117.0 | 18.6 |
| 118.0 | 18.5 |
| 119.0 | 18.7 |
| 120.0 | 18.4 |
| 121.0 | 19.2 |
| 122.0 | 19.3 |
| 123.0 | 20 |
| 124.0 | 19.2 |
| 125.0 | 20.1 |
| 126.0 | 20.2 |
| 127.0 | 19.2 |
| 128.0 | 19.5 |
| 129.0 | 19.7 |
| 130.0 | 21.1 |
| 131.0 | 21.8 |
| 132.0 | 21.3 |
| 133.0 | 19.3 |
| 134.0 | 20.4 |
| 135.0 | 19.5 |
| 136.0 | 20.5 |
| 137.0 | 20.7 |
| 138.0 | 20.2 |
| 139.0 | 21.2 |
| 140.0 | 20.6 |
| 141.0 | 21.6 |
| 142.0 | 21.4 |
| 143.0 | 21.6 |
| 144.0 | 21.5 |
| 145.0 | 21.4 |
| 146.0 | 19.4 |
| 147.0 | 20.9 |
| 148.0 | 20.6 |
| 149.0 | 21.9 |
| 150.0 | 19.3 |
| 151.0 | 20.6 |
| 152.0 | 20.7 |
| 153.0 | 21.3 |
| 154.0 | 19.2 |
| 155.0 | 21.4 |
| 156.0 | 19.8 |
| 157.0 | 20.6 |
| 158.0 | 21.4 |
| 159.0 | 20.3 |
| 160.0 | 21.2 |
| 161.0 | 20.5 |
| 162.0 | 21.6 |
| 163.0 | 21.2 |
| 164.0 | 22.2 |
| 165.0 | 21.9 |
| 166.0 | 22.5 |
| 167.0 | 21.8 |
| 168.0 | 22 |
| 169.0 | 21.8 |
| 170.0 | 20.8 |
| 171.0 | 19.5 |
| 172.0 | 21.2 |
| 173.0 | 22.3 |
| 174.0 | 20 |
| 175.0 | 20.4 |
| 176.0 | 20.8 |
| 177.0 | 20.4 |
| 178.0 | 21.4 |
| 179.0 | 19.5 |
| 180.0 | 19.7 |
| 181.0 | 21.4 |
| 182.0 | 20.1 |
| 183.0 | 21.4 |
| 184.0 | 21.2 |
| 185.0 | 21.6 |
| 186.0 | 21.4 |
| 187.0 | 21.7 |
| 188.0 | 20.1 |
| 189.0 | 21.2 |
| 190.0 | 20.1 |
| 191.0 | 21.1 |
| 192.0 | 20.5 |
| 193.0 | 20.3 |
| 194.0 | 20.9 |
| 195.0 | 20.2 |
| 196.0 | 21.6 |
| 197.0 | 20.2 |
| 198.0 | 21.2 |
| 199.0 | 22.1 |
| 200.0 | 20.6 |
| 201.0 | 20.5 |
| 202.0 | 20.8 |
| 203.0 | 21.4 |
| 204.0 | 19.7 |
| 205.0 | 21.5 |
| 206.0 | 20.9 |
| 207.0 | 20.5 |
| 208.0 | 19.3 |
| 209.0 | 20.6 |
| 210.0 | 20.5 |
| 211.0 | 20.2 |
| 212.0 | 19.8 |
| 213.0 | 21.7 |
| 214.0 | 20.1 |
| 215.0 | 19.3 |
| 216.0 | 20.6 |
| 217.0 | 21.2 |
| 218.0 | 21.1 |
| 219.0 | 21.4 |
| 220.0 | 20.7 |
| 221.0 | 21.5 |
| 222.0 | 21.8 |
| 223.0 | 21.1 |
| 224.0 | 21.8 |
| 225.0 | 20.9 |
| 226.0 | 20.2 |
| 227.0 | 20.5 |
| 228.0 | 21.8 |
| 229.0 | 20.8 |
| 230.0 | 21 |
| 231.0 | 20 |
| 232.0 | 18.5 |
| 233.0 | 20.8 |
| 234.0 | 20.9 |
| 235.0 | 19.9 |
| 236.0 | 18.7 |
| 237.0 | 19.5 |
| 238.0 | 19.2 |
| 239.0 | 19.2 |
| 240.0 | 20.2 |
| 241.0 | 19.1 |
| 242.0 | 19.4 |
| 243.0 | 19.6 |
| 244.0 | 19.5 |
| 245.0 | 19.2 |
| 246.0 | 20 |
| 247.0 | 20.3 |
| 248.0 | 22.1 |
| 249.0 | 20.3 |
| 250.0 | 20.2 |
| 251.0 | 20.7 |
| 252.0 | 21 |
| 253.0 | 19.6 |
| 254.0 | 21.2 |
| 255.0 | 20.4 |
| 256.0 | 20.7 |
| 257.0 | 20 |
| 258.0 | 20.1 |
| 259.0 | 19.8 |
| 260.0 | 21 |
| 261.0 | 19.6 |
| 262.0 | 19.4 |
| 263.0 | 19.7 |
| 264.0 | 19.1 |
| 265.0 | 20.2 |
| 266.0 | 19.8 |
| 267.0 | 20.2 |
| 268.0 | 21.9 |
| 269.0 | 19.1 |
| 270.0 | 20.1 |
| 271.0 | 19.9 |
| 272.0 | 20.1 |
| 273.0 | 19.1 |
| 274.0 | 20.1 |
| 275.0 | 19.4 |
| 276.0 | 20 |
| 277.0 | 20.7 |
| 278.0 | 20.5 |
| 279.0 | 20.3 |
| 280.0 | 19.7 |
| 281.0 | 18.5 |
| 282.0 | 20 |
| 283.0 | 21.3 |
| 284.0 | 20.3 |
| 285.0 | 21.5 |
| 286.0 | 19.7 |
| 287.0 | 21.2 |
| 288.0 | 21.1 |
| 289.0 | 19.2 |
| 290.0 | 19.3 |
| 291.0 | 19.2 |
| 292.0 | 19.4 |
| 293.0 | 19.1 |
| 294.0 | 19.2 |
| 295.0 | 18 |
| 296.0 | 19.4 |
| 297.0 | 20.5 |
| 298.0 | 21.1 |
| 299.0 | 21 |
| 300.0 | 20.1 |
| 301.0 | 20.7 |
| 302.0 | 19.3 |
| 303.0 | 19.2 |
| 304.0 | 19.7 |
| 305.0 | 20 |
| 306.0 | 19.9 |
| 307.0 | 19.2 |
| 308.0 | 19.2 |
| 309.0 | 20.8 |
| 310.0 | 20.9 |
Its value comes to 6.00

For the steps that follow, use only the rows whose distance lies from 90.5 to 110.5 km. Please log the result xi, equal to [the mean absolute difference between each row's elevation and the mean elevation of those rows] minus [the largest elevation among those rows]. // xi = -20.2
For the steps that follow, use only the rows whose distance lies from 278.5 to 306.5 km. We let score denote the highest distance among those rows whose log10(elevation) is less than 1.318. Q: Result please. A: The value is 306.0 km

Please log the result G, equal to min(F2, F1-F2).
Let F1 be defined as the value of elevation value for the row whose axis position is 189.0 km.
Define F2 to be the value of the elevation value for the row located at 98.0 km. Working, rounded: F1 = 21.2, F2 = 19.4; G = 1.8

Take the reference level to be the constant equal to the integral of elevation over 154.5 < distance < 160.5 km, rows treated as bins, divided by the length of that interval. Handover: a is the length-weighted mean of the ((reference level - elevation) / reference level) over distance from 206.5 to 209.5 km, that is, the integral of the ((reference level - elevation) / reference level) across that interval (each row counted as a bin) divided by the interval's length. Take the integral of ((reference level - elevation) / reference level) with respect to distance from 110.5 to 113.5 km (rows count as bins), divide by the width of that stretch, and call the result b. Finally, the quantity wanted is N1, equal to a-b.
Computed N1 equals -0.02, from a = 0.031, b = 0.052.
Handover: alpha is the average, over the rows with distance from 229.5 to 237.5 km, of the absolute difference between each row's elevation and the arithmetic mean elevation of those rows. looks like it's 0.8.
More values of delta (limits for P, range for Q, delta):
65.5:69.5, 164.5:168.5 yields 5.95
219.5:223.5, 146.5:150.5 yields 6.03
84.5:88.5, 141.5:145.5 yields 5.98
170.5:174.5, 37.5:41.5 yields 6.05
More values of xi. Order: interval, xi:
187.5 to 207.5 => -21.6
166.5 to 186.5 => -21.6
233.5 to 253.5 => -21.5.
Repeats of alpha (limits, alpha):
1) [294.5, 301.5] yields 0.8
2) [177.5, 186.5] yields 0.7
